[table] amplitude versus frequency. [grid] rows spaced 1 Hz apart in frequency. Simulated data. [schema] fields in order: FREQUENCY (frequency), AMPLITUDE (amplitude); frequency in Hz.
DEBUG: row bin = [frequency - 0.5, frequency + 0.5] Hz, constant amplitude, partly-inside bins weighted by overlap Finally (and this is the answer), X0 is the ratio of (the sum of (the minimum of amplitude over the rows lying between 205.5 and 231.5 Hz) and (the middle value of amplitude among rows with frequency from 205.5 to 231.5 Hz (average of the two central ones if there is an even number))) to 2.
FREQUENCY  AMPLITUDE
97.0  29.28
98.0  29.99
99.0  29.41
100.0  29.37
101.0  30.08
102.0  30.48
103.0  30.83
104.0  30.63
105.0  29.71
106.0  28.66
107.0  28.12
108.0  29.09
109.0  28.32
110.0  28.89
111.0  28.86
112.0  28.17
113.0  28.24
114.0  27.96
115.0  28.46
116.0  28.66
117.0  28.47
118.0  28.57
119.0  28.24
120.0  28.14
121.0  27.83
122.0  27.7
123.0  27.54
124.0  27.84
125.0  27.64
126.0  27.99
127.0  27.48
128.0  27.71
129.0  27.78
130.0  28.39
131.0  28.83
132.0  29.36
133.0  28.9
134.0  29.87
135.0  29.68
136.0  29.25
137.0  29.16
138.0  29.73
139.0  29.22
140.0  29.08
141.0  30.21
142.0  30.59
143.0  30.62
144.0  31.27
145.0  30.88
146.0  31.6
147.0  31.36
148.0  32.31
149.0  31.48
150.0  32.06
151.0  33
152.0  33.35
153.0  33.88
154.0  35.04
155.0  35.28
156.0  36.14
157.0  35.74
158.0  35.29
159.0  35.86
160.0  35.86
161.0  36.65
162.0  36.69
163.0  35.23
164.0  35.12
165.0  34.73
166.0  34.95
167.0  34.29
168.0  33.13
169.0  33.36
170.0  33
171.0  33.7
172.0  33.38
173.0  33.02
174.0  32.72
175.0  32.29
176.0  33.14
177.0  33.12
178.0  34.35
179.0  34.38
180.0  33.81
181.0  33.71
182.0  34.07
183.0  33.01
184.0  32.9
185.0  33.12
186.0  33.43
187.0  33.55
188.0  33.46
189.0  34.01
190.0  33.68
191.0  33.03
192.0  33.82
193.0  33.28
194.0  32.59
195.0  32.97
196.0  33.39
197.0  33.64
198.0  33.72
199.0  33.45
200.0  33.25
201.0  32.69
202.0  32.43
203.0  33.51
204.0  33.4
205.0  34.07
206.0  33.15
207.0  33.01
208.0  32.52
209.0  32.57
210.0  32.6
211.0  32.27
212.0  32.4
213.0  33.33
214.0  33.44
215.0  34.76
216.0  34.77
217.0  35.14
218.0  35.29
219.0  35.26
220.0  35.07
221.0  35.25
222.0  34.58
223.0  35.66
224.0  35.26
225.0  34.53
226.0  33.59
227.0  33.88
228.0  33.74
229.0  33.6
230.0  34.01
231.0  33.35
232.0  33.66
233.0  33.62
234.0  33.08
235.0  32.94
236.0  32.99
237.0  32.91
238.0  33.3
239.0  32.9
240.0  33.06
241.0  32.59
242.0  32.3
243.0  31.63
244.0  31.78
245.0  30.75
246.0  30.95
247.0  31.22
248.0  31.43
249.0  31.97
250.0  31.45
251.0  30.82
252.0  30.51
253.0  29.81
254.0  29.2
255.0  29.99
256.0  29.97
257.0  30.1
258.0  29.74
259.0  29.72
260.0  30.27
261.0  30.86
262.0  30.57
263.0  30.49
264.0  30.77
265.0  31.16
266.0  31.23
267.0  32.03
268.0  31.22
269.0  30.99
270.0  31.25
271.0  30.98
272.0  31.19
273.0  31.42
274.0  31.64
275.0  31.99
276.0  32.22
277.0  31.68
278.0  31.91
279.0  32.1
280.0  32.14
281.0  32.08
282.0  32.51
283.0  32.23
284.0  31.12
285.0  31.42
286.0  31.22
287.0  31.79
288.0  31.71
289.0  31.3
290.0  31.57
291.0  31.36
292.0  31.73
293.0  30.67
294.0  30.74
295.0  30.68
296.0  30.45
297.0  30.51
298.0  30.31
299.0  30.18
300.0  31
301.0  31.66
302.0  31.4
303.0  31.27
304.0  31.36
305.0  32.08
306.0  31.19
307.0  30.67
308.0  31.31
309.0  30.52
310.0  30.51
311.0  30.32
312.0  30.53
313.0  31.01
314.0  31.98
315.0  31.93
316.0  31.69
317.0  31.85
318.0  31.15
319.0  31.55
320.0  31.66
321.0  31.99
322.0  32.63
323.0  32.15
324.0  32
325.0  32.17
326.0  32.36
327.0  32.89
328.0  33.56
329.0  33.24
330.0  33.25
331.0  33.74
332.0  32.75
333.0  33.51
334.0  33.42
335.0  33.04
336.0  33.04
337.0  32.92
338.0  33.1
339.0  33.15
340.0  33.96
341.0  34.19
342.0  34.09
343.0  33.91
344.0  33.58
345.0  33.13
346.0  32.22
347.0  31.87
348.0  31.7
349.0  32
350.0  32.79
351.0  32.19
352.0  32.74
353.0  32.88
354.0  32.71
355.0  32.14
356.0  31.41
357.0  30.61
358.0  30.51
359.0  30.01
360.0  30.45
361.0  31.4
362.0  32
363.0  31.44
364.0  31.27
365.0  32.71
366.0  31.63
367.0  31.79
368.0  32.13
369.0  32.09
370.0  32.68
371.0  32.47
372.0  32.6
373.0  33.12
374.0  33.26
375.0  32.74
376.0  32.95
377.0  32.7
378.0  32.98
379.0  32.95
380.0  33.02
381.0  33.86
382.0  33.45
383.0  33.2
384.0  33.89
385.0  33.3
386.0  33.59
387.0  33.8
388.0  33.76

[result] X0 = 33.0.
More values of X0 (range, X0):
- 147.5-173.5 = 33.0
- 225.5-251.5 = 31.8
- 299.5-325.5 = 30.9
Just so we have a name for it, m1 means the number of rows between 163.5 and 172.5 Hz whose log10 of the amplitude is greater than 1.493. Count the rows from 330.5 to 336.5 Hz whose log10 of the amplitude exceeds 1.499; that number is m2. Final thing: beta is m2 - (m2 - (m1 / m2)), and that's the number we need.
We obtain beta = 1.5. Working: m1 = 9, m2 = 6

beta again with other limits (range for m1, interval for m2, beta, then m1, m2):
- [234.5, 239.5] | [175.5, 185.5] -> 0.5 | 5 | 10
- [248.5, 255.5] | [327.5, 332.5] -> 0.4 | 2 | 5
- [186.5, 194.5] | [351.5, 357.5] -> 2.0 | 8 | 4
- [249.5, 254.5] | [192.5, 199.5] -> 0.1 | 1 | 7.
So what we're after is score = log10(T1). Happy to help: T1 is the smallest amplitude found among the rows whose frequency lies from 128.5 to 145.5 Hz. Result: 1.44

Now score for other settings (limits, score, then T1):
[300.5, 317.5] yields 1.48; 30.32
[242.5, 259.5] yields 1.47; 29.2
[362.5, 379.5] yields 1.50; 31.27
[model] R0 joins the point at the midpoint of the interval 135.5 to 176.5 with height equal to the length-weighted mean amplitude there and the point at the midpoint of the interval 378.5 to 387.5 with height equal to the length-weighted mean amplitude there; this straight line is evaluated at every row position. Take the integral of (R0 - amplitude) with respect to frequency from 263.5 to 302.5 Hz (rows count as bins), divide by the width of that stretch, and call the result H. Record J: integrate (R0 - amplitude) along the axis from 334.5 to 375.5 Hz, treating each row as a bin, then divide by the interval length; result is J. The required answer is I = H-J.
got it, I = 1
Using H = 2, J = 1.0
